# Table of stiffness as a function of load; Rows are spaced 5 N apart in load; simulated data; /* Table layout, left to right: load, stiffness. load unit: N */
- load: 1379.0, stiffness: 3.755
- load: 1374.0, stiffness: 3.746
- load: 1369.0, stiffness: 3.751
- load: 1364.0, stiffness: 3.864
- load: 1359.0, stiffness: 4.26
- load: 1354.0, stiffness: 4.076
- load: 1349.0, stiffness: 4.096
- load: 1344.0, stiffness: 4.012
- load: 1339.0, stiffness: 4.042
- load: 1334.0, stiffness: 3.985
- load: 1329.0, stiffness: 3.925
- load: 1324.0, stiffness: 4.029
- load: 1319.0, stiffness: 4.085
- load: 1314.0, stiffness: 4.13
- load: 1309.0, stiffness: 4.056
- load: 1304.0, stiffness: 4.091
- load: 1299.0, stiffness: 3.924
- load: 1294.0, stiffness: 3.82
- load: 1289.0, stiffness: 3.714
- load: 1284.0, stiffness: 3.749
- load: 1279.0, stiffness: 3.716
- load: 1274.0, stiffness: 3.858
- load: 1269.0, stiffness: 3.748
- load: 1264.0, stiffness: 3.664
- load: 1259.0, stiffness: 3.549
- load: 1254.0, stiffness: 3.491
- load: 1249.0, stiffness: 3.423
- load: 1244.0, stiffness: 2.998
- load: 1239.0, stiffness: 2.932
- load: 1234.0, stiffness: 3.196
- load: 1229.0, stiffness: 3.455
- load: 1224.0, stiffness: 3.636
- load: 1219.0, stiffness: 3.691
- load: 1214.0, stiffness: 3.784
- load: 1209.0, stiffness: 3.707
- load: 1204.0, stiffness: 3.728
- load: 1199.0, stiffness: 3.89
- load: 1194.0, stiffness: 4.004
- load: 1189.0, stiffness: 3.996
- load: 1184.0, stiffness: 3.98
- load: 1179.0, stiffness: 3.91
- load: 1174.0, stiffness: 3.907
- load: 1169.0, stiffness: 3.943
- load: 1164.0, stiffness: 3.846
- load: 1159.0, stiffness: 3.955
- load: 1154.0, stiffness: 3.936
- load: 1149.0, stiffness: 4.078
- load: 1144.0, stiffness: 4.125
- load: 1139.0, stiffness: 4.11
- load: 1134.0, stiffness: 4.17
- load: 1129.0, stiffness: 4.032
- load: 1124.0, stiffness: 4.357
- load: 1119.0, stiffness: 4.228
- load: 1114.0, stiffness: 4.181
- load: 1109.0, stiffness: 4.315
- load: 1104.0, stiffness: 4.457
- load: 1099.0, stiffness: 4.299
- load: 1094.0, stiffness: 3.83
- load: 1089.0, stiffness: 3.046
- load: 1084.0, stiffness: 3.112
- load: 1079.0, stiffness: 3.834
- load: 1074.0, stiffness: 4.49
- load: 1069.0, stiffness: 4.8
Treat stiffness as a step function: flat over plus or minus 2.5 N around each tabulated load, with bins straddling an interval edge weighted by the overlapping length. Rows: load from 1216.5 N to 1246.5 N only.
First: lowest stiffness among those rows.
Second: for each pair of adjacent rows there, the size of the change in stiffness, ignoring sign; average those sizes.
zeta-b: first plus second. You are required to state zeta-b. 3.10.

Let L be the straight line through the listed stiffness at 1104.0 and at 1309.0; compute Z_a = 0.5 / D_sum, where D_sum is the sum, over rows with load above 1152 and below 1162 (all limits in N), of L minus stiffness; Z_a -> 0.61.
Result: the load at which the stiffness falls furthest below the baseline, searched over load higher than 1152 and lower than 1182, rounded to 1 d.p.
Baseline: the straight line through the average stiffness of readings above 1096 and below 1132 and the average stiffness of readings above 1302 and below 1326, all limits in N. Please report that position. 1164.0 N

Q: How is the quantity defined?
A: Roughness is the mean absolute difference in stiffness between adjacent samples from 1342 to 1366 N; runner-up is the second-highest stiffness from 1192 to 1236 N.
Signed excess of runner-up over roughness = 3.72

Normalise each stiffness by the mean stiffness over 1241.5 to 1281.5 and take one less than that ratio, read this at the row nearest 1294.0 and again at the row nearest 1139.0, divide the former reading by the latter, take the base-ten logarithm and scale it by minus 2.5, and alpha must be 0.8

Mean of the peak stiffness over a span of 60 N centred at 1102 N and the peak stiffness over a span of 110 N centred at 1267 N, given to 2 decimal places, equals 4.31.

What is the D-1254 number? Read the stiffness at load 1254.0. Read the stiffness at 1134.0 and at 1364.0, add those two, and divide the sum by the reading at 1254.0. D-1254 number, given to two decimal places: 2.30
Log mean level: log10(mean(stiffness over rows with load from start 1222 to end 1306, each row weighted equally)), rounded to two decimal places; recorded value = 0.55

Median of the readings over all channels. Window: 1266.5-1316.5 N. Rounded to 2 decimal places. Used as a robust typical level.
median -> 3.84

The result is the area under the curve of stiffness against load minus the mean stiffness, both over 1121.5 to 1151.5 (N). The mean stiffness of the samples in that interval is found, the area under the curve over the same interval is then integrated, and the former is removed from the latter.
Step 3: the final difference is 120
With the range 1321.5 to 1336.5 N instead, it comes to 56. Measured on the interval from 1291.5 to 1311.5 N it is 75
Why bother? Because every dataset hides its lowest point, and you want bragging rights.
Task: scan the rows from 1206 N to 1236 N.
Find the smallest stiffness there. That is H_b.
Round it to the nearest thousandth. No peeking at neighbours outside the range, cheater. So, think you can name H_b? 3.196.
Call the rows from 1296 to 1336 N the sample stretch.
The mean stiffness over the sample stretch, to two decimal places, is 4.03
